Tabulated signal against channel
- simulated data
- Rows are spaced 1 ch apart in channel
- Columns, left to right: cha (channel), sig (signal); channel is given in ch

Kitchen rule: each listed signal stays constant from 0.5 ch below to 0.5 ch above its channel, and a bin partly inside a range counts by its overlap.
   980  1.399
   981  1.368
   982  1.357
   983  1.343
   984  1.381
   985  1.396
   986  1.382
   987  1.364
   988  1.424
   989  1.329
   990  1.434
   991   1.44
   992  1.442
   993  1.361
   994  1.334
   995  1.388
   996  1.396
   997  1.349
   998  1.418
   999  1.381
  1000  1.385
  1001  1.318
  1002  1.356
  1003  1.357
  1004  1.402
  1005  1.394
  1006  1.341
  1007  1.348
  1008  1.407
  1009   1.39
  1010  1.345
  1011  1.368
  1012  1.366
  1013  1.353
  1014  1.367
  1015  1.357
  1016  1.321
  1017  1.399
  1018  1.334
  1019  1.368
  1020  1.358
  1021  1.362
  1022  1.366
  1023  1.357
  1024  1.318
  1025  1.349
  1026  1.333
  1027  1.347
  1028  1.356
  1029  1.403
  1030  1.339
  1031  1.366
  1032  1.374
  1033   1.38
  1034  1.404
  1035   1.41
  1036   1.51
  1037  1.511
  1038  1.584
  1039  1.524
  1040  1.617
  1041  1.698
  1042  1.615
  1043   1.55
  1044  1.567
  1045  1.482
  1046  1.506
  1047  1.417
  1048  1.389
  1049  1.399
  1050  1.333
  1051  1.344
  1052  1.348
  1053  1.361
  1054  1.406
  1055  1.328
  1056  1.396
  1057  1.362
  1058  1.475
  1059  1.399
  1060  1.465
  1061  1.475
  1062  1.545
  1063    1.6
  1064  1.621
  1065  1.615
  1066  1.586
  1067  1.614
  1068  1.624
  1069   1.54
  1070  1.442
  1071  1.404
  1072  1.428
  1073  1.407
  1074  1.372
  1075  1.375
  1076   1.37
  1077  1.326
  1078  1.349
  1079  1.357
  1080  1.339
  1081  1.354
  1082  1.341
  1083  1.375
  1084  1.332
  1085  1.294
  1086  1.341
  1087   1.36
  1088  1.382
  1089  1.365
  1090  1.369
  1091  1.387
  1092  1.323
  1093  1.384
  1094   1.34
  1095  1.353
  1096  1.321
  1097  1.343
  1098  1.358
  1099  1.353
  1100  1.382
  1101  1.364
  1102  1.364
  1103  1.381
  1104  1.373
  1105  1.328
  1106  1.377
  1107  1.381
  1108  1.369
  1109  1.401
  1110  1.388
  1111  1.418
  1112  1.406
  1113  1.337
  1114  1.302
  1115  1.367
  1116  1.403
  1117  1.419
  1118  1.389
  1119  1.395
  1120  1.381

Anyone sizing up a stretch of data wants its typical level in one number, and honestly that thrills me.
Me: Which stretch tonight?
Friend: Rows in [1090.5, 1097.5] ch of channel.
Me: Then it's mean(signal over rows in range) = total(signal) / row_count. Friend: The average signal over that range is 1.35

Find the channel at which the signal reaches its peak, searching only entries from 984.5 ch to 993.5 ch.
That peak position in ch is 992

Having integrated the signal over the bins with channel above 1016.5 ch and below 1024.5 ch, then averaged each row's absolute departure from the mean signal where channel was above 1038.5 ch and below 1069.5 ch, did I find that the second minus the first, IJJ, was -11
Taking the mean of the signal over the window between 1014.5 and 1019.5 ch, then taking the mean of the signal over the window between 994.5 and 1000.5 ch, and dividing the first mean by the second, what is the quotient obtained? 0.98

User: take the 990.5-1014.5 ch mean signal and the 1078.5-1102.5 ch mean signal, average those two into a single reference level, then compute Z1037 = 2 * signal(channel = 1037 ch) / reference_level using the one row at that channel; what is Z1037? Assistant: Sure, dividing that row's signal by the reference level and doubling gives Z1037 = 2.22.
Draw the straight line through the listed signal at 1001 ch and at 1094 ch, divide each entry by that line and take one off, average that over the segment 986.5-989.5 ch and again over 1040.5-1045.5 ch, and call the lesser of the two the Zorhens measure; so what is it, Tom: 0.044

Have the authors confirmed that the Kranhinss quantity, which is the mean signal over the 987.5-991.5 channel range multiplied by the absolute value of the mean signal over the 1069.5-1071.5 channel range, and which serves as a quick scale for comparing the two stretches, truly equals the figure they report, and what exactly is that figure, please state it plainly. 2.00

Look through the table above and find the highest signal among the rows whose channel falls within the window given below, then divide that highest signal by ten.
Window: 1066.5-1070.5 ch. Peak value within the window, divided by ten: 0.162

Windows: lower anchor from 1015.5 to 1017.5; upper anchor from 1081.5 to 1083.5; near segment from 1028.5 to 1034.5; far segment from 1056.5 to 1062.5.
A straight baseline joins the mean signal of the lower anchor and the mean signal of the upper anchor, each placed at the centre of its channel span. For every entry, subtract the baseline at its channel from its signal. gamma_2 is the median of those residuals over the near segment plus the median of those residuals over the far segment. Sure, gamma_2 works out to 0.13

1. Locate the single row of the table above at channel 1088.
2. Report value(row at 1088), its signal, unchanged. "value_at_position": 1.382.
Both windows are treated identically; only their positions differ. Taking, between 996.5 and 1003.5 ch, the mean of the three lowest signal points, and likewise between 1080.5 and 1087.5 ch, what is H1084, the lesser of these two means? 1.322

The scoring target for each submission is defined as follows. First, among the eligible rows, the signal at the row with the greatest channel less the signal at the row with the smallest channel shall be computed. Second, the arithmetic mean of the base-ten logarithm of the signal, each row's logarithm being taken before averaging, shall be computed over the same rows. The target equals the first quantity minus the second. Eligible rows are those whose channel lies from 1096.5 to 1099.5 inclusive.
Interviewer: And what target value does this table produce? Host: -0.121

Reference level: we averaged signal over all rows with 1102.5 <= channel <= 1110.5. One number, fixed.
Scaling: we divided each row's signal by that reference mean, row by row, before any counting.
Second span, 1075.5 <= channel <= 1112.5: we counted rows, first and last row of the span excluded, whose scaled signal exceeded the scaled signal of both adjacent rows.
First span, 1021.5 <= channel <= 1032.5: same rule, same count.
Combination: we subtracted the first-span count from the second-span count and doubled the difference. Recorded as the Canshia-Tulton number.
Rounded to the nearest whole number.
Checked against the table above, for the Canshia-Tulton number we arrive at 22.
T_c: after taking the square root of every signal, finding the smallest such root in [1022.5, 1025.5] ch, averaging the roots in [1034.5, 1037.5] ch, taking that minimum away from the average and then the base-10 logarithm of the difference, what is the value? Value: -1.2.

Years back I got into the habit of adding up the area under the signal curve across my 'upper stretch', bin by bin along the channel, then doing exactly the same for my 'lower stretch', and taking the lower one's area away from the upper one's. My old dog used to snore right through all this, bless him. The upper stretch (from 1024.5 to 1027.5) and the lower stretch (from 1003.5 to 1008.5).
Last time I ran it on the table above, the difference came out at -2.9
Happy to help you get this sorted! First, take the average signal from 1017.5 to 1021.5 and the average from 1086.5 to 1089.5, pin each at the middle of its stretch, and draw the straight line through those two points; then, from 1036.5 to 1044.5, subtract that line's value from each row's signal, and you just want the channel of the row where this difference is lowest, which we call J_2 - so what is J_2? 1037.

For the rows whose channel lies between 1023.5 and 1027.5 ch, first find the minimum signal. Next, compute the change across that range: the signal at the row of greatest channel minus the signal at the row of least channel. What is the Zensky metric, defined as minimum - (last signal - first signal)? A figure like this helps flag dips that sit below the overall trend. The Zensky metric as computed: 1.29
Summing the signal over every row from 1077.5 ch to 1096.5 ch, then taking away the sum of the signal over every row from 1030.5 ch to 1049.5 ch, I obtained -2.6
